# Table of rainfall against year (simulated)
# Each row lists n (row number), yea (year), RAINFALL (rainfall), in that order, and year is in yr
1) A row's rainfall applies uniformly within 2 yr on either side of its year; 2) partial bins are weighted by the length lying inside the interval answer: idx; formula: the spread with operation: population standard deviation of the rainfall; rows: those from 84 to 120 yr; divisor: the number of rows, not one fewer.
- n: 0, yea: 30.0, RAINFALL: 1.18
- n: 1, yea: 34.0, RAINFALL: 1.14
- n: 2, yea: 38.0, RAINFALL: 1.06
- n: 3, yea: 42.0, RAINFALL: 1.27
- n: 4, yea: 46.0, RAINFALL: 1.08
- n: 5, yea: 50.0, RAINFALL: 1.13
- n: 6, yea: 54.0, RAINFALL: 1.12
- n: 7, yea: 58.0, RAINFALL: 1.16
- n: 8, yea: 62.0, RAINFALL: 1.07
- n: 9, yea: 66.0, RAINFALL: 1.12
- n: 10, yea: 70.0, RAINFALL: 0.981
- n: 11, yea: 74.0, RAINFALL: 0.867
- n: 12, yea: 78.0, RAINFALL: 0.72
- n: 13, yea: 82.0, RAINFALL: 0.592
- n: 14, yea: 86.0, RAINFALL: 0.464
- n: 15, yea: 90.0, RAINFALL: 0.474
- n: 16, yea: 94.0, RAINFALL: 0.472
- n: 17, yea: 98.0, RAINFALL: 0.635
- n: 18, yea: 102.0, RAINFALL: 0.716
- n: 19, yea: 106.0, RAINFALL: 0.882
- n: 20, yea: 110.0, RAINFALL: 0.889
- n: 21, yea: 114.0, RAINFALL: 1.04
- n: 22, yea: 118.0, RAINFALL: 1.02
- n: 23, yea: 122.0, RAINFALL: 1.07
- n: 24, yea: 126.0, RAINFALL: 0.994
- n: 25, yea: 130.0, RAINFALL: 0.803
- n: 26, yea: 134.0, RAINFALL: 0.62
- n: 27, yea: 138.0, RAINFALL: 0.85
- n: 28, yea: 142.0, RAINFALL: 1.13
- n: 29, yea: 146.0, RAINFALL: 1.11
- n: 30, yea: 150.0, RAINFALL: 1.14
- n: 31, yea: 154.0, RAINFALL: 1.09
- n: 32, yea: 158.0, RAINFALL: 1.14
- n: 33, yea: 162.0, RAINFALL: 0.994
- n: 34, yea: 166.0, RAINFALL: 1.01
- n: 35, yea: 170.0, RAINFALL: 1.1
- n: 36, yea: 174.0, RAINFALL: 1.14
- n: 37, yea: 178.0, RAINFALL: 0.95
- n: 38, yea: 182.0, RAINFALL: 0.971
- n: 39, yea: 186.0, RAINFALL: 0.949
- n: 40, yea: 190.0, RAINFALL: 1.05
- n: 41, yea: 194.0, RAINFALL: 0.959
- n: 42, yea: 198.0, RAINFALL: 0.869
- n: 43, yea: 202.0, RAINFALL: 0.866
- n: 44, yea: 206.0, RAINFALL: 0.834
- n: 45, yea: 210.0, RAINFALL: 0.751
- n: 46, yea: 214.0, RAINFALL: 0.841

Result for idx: 0.22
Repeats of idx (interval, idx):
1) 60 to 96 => 0.25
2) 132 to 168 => 0.16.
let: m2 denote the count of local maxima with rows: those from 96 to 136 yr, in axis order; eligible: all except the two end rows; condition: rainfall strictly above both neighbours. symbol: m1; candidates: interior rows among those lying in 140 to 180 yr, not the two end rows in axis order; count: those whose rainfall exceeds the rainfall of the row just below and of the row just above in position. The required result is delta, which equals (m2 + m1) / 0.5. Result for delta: 10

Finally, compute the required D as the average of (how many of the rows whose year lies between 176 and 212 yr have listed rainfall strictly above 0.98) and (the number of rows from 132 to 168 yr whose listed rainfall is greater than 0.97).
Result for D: 4.0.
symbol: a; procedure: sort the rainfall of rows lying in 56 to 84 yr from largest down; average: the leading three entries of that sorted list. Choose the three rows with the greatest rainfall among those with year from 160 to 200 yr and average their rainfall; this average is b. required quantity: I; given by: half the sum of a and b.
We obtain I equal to 1.11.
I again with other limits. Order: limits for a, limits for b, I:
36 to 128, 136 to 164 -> 1.16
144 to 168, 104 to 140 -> 1.09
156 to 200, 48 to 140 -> 1.13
